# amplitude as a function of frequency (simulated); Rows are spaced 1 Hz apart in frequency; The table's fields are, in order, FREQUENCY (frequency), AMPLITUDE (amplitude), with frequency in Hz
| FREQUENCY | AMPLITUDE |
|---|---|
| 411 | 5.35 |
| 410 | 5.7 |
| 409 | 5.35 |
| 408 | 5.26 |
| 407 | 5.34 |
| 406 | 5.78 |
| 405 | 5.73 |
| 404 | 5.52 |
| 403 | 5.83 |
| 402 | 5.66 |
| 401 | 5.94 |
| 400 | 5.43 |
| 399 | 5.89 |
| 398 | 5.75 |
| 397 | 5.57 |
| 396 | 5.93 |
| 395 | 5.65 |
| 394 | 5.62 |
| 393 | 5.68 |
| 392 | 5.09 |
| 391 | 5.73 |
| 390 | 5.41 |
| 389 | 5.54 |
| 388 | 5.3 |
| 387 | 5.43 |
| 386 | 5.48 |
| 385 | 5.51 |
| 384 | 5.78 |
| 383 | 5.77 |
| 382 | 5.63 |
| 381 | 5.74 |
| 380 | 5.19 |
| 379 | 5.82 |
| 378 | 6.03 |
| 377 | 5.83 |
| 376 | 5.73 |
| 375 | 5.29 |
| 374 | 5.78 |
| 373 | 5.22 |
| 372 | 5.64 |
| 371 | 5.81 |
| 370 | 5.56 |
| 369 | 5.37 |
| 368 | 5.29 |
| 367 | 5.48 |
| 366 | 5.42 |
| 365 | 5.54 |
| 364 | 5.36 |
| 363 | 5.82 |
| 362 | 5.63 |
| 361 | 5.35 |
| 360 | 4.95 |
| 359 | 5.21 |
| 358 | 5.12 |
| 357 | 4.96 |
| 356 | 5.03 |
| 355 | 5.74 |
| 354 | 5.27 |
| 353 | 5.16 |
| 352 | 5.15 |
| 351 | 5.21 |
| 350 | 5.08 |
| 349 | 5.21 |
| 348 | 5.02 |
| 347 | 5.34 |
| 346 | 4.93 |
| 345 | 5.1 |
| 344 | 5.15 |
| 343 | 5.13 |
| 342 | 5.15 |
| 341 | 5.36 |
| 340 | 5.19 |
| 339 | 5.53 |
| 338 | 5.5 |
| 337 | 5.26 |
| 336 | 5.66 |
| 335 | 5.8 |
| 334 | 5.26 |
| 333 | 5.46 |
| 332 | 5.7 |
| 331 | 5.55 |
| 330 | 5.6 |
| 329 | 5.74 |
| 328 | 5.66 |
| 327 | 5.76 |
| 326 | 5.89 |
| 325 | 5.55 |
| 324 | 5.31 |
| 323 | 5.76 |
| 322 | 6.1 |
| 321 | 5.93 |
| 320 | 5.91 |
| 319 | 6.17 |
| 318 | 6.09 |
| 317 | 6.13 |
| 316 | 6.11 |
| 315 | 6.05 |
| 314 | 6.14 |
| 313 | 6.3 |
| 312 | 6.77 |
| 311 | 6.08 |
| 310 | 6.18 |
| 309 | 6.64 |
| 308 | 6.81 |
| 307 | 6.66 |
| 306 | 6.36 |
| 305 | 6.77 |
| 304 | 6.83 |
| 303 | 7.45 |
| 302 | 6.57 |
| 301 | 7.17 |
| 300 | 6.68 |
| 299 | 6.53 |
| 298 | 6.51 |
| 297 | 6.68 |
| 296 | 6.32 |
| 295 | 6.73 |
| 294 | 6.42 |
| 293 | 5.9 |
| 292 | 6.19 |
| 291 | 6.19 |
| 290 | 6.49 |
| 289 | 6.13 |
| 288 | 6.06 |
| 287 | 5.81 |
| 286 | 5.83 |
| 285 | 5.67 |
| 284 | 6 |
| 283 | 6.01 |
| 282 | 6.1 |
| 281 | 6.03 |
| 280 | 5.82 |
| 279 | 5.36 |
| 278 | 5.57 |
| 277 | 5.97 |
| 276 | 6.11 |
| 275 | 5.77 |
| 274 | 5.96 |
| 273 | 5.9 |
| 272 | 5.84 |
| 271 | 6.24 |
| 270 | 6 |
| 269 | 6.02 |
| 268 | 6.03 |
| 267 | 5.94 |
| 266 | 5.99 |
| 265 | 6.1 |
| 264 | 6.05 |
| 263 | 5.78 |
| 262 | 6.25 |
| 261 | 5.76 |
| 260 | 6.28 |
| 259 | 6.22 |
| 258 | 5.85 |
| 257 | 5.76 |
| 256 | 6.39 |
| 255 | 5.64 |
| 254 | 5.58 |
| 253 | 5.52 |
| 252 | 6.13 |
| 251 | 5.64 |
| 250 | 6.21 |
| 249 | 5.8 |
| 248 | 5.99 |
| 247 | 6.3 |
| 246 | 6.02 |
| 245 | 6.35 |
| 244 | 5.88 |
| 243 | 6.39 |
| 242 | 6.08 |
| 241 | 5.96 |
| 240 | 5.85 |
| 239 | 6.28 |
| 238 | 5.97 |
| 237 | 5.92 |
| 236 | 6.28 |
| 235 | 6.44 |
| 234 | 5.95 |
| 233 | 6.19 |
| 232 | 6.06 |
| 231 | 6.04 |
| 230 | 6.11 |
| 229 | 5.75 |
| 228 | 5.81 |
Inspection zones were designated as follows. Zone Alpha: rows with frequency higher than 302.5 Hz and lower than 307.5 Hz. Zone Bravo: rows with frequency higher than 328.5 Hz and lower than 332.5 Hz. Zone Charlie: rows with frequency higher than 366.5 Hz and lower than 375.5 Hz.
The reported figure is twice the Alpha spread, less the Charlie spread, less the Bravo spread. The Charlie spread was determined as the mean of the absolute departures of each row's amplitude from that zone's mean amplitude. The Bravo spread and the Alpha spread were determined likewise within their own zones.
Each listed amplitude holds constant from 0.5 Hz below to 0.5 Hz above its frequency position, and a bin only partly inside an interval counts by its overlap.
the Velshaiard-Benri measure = 0.27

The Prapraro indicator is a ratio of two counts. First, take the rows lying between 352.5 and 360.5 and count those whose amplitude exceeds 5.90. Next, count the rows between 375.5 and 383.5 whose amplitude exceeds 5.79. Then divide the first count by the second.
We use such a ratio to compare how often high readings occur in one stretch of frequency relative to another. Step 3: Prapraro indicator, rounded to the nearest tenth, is 0.0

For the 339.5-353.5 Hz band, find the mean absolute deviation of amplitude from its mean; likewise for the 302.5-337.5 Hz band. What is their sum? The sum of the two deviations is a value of 0.471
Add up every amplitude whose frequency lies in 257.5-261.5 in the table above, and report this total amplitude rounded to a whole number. 24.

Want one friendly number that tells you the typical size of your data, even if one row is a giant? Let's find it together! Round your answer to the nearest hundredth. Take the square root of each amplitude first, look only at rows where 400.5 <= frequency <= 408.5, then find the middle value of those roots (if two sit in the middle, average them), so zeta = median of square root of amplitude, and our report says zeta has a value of 2.39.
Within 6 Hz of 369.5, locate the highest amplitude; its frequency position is 371 Hz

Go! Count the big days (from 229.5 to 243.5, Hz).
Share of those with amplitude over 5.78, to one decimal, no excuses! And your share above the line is 1.0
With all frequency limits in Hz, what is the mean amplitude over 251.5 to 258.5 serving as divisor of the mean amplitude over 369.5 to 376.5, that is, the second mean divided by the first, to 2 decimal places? 0.95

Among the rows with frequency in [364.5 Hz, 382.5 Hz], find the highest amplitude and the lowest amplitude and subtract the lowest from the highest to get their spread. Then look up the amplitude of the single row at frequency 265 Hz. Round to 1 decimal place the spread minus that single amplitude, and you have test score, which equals -5.3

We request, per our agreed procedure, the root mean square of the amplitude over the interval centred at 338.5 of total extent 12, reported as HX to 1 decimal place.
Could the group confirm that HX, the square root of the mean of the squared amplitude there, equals 5.4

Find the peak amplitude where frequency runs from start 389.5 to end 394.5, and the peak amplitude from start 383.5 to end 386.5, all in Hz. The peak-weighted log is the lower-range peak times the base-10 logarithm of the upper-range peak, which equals 4.4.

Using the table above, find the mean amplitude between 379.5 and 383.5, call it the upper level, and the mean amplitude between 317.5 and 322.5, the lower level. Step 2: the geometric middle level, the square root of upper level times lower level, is 5.81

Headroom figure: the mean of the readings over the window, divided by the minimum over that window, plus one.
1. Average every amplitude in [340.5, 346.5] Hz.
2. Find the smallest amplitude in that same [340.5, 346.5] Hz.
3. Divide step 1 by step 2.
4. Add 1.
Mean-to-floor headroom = 2.04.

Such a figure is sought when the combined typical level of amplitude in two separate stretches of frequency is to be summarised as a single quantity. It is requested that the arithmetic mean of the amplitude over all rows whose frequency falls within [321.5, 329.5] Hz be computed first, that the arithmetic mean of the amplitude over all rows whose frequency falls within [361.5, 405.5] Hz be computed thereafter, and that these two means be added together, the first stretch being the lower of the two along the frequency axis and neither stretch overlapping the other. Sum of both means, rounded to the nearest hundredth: 11.32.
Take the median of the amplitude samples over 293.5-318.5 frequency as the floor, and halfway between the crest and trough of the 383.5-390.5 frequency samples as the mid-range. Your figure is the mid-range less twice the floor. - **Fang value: -7.52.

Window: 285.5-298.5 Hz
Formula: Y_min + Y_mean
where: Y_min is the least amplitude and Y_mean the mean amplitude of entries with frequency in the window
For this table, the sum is 12.1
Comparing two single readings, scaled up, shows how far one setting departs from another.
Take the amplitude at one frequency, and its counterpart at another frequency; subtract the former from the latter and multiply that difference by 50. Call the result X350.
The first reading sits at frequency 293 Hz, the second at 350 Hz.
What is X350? -41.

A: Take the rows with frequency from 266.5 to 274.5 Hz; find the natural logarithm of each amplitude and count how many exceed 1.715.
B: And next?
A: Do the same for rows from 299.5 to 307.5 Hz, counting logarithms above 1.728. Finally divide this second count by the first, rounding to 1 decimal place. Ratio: 1.0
